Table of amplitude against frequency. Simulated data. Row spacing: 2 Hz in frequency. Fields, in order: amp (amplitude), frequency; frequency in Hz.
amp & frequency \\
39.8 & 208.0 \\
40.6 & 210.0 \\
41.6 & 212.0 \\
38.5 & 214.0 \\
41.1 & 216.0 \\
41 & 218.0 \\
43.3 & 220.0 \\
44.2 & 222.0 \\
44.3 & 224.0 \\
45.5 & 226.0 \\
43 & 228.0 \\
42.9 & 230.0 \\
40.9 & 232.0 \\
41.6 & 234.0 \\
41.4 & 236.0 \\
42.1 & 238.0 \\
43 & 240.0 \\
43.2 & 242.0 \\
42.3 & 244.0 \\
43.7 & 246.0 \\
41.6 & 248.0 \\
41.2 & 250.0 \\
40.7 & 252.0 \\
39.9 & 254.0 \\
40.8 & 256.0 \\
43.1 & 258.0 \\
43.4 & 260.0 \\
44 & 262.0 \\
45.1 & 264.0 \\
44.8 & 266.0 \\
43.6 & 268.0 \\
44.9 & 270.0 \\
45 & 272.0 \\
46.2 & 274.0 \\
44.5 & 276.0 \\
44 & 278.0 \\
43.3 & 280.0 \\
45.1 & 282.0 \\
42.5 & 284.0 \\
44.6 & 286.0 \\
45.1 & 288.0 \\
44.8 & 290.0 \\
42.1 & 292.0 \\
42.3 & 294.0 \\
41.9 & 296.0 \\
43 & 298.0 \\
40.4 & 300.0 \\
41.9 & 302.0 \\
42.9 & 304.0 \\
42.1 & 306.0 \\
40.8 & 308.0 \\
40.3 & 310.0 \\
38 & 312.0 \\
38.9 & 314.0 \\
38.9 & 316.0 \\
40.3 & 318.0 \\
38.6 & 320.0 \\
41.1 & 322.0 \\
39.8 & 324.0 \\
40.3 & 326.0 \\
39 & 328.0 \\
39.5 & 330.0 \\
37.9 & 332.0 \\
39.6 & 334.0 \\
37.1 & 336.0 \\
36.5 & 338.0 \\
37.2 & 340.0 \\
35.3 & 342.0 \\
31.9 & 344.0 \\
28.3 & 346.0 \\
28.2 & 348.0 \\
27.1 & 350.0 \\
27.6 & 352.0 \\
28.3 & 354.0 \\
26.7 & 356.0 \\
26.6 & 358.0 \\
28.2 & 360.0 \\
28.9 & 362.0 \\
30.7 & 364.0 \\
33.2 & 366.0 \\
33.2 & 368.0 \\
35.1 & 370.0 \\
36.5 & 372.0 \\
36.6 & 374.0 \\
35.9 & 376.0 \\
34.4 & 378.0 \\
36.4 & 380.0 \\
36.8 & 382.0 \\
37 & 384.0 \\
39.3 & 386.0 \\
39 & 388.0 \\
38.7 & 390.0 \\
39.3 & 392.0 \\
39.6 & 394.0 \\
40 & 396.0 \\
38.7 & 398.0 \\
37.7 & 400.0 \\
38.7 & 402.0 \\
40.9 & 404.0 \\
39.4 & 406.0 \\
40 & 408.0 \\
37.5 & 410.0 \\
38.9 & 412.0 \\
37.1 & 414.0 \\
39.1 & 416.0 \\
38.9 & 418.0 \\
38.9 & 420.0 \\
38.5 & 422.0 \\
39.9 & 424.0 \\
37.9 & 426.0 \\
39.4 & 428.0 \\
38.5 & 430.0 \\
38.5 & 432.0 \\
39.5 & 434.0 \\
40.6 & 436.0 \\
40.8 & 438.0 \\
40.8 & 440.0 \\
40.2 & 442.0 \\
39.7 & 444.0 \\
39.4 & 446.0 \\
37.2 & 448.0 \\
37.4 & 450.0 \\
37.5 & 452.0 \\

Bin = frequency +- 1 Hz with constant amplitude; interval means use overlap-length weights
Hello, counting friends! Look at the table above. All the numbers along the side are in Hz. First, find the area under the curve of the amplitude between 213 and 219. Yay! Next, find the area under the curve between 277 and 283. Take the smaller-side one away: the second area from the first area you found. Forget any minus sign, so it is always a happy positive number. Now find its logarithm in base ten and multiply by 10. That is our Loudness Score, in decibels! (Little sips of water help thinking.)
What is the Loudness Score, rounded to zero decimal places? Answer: 14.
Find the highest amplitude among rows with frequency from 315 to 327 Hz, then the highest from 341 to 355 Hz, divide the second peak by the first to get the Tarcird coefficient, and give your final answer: 0.86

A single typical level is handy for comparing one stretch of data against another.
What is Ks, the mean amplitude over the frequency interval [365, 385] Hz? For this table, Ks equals 36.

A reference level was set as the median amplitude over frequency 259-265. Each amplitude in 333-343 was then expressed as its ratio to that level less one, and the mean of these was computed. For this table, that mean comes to -0.16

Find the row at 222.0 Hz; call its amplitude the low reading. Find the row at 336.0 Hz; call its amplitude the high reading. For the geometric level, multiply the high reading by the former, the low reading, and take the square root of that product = 40.5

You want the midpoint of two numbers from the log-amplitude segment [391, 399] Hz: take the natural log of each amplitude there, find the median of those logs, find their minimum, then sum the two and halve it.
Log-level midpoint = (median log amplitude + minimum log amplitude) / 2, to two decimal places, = 3.67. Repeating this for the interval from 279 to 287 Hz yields 3.77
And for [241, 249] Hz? 3.74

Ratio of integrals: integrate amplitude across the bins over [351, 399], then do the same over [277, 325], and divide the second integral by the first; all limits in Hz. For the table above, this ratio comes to 1.21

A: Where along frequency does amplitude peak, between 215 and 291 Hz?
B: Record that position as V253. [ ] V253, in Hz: 274.0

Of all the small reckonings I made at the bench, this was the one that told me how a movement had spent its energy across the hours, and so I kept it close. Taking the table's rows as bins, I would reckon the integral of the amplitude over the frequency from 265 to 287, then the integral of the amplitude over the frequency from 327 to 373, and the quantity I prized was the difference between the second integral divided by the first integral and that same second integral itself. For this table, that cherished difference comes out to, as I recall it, -1504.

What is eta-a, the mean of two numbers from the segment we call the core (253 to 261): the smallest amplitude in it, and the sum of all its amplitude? 104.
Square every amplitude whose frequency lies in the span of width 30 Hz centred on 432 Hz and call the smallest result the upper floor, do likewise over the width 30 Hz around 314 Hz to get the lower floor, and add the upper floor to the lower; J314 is 2880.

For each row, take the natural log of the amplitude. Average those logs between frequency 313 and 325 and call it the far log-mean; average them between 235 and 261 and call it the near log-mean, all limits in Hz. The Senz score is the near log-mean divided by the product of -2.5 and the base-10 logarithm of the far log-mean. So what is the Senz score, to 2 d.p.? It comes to -2.64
